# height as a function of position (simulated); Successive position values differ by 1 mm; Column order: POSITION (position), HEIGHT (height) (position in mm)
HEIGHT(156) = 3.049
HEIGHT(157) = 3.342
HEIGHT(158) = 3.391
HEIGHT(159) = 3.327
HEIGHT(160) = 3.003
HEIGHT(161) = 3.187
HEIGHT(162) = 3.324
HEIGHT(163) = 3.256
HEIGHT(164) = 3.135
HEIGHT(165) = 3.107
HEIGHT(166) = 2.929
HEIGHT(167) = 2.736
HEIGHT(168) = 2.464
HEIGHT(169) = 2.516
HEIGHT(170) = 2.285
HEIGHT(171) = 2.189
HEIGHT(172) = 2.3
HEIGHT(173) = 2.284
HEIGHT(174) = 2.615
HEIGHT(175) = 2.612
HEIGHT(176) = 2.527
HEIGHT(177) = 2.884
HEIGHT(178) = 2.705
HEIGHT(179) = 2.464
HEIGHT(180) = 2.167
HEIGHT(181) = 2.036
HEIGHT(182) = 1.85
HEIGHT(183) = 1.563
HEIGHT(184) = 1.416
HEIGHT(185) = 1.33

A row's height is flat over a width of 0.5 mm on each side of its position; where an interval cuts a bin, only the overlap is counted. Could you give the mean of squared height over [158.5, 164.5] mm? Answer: 10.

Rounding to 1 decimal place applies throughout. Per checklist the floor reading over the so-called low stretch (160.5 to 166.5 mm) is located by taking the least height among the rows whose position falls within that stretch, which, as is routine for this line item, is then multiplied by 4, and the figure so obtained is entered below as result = 11.7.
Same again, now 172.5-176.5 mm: 9.1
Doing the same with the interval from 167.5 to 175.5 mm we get 8.8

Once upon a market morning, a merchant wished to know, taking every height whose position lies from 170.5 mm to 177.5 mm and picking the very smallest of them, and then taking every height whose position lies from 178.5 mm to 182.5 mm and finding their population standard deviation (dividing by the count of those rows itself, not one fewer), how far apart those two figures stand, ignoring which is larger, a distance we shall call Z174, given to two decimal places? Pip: 1.97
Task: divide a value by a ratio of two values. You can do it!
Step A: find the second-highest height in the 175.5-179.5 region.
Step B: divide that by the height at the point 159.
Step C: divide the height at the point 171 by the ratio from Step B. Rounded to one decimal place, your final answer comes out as 2.7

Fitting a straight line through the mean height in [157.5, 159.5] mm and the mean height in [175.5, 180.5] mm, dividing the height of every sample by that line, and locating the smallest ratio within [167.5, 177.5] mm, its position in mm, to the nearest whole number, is 171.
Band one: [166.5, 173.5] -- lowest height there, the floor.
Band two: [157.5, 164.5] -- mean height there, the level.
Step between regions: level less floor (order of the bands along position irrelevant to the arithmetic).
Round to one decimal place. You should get 1.0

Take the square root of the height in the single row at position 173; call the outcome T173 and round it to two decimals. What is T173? 1.51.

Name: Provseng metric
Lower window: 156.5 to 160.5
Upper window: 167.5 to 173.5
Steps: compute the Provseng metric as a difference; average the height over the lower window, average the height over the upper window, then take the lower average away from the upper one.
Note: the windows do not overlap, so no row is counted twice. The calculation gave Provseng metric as -0.93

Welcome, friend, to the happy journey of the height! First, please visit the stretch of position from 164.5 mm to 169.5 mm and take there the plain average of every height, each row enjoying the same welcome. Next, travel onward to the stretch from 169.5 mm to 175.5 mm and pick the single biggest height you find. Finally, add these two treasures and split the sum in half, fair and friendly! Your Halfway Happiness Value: 2.68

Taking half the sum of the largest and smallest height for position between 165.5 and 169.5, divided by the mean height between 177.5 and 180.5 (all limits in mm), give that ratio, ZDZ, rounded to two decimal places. 1.10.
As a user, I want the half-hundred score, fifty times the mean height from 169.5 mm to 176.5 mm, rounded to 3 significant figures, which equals 120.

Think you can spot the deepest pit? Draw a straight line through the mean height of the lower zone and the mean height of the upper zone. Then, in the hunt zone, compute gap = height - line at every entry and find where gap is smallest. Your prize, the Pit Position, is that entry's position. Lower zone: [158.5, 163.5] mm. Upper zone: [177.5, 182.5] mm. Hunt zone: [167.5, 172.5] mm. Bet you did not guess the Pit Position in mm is 171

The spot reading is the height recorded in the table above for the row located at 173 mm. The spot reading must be 2.284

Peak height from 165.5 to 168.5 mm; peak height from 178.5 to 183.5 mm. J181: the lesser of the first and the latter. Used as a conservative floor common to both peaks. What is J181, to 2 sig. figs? 2.5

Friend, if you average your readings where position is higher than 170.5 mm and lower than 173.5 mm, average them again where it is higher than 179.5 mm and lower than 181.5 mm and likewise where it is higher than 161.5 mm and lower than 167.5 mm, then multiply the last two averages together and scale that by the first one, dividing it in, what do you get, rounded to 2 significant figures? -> 2.9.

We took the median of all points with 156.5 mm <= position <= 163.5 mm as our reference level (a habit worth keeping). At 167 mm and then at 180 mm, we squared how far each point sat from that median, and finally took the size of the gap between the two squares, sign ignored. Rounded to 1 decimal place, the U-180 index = 1.0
